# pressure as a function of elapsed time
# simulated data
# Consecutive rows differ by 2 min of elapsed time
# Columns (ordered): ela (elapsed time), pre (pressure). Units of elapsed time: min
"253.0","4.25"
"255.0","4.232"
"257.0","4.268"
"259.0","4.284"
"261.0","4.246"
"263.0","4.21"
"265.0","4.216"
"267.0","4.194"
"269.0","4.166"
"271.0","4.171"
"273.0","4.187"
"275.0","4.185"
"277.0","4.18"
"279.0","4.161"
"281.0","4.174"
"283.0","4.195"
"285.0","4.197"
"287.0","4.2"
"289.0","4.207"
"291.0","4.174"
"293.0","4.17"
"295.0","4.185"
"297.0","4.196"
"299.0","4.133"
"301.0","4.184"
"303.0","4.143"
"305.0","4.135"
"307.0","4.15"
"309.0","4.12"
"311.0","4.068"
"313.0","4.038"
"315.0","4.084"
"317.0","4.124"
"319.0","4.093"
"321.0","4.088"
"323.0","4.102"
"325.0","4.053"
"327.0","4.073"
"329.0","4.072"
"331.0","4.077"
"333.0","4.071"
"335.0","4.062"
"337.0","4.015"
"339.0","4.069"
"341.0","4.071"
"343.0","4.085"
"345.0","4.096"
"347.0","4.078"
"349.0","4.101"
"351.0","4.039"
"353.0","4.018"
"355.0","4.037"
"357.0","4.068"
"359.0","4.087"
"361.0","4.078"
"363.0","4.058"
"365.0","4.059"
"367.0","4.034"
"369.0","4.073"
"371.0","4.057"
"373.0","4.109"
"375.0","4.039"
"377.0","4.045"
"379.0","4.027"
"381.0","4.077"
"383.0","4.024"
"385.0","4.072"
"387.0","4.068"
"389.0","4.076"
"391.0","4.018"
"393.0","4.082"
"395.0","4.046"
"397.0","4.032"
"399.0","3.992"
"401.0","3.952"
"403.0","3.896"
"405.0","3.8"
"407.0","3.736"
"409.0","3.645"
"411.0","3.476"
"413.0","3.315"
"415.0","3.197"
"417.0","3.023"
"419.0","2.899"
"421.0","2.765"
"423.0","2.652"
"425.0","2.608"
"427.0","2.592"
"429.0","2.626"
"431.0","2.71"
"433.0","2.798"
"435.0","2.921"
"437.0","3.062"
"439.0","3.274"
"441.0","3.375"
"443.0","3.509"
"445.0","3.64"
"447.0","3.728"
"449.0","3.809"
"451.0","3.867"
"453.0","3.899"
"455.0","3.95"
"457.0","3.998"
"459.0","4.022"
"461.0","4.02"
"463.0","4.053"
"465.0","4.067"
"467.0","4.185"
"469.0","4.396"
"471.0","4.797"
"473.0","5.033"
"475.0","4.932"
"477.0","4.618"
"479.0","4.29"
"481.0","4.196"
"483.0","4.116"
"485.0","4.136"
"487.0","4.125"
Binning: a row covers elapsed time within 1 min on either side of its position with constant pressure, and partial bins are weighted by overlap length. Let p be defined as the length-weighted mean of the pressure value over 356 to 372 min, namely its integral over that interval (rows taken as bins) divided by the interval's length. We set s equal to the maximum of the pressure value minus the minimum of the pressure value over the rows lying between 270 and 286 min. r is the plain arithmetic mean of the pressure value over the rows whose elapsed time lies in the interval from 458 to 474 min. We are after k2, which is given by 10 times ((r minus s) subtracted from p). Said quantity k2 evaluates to -2.2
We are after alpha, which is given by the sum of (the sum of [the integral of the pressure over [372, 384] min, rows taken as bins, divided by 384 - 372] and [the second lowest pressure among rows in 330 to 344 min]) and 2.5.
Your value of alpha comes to 10.6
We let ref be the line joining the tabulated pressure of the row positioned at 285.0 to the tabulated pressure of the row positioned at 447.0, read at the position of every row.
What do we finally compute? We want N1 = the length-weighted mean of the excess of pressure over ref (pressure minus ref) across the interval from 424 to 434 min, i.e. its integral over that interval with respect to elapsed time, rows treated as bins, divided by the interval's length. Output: -1.11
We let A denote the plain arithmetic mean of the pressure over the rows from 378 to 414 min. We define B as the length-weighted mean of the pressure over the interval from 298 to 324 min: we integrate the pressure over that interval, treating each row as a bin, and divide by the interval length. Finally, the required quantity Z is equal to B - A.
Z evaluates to 0.2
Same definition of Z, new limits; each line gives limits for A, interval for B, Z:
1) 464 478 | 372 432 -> -1.0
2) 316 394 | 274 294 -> 0.1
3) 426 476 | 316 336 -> 0.4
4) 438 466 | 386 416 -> 0.0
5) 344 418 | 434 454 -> -0.4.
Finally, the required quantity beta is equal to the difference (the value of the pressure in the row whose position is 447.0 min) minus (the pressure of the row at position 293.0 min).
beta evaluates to -0.44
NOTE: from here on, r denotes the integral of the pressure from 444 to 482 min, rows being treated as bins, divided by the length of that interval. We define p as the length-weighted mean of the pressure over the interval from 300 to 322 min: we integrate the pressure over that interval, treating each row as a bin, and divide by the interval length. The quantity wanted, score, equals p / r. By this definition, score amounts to 0.98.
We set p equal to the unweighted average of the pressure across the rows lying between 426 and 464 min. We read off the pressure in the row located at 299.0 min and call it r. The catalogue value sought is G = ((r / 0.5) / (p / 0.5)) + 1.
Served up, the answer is 2.19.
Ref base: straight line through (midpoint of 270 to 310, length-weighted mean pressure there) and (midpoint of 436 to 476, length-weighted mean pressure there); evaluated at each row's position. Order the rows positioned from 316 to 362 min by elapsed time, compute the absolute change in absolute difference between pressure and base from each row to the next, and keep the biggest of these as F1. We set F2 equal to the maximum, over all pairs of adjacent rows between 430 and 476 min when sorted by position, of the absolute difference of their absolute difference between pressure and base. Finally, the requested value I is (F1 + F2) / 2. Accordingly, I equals 0.23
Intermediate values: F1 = 0.060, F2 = 0.40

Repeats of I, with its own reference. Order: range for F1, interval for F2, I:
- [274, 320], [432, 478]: 0.23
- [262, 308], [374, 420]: 0.10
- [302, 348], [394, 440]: 0.14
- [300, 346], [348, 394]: 0.06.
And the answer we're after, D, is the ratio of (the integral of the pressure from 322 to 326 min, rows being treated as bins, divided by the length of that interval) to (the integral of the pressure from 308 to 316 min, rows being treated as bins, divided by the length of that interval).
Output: 1.00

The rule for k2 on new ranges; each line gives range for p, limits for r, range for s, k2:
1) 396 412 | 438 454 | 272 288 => 2.2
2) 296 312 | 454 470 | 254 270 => 1.7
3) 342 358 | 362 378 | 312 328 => 0.9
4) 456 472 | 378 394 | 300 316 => 2.8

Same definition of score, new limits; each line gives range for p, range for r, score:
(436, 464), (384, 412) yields 0.95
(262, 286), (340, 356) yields 1.03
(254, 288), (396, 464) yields 1.22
